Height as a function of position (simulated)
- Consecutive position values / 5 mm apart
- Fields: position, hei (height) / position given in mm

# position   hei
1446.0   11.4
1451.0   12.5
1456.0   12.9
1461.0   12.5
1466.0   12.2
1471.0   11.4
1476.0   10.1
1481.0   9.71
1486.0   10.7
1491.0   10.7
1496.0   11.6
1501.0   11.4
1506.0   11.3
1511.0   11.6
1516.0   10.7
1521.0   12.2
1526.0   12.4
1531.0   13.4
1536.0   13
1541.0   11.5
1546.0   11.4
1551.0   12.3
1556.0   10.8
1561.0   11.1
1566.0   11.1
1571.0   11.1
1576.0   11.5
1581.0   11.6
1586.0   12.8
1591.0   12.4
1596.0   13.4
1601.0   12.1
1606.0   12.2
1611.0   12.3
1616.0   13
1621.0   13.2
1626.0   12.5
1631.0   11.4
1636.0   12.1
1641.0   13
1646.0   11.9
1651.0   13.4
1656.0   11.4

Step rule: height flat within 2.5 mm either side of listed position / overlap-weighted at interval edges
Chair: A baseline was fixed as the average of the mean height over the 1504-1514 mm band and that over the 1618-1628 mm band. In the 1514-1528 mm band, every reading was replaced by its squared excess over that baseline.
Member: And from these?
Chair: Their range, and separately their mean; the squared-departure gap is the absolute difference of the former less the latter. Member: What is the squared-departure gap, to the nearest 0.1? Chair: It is 1.4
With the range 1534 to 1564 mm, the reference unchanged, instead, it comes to 1.0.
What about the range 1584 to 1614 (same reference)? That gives 1.2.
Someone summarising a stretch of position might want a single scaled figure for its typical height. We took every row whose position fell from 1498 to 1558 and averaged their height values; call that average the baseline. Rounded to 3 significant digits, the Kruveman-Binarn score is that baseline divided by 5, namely 2.37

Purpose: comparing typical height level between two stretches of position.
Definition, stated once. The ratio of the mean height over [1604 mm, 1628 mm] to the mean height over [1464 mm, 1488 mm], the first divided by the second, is 1.17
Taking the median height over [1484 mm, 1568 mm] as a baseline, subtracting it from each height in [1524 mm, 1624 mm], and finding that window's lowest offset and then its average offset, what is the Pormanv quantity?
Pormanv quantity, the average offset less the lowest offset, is 1.33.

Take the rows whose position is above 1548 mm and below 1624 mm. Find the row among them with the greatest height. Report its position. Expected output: 1596.0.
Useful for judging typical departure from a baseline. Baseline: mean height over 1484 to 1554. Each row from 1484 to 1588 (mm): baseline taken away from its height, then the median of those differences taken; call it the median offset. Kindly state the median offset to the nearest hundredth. -0.23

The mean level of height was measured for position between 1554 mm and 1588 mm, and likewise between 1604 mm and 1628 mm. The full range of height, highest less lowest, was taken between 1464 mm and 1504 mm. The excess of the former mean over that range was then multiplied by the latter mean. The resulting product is 113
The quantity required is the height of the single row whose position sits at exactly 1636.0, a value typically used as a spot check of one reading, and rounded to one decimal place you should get 12.1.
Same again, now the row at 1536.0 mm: 13.0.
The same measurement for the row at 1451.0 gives 12.5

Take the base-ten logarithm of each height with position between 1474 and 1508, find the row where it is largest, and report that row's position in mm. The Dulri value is 1496.0 mm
